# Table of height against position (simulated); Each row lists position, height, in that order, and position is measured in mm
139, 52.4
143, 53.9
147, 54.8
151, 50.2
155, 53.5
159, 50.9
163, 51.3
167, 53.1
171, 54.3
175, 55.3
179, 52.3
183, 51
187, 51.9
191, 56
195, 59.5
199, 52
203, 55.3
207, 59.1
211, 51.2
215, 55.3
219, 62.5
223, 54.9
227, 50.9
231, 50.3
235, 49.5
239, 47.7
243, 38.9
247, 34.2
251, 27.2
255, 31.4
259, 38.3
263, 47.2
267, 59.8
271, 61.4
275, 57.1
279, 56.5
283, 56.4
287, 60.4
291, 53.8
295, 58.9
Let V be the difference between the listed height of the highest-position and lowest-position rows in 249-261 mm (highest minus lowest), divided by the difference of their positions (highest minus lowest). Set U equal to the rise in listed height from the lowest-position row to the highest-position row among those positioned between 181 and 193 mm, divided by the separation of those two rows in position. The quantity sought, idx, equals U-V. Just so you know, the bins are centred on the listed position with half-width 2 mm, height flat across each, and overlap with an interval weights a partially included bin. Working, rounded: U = 0.6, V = 1.4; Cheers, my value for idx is -0.8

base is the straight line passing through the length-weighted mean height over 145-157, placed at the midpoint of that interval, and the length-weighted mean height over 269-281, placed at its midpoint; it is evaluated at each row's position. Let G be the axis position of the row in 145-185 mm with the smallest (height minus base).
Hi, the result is 183 mm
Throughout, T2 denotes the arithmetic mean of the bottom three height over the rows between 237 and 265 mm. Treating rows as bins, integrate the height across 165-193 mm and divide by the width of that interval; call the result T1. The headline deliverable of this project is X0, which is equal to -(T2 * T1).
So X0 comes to -1652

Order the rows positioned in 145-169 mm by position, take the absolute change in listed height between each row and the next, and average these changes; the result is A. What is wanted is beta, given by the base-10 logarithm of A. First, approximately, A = 2.5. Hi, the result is 0.40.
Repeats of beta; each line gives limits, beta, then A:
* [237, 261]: 0.80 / 6.3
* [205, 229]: 0.79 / 6.2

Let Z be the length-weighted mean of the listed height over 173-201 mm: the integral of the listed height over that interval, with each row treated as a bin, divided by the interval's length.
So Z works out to 54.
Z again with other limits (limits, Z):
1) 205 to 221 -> 57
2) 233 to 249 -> 43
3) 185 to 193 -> 54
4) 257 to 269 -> 48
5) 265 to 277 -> 59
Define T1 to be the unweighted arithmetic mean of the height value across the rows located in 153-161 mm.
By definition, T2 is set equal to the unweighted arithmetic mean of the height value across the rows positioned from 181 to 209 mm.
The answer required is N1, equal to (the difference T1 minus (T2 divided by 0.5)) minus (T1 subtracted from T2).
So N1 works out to -61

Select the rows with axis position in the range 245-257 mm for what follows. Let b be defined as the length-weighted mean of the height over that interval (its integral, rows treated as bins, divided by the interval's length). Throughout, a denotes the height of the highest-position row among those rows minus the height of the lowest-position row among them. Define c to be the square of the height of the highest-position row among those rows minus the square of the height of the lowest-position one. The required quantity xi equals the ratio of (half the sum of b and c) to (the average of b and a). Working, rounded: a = -2.8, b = 31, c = -184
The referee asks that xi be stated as -5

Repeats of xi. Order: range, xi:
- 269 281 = -10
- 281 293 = -4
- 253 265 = 23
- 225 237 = -2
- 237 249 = -40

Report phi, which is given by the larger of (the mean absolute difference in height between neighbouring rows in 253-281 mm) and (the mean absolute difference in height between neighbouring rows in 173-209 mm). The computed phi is 5.8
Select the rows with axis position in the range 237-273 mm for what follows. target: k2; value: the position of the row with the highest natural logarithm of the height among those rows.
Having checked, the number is 271 mm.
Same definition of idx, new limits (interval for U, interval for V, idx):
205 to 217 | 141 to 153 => 0.0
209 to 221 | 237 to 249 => 3.1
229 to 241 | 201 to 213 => 0.2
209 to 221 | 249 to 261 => 0.0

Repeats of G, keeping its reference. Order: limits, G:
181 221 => 211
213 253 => 251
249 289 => 251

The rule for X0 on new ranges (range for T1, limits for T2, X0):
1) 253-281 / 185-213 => -2598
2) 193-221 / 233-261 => -1745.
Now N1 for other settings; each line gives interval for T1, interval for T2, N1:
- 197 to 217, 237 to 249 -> -12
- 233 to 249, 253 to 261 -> -19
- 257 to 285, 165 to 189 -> -51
